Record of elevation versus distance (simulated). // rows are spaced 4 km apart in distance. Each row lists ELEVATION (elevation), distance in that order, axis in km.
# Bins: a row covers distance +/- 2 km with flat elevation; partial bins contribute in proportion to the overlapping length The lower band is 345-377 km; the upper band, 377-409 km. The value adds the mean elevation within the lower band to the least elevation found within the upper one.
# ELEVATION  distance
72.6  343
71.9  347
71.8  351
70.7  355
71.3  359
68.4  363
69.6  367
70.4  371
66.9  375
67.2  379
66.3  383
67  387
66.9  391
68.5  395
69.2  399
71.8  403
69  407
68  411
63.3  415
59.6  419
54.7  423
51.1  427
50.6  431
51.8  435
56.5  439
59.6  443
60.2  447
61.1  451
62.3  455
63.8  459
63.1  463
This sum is 136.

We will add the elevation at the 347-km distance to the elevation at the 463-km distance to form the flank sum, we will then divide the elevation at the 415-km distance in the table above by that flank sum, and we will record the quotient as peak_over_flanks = 0.469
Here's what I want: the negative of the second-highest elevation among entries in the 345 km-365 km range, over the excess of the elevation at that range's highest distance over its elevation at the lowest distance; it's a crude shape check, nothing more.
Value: 21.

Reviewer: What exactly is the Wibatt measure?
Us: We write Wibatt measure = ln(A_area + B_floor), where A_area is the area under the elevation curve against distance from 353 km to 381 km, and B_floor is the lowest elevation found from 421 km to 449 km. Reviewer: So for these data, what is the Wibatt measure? 7.60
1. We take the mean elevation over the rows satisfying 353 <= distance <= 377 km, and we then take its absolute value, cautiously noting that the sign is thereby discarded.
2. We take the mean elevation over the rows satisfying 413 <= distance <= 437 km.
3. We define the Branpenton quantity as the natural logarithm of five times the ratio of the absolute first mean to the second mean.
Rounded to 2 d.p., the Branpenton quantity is 1.84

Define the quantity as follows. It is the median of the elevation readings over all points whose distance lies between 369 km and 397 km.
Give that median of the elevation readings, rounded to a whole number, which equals 67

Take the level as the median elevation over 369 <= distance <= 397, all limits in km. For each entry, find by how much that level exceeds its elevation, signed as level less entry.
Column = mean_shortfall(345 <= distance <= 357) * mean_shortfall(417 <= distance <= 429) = -53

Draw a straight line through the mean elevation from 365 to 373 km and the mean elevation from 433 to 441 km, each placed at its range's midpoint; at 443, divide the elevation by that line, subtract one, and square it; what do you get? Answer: 0.0169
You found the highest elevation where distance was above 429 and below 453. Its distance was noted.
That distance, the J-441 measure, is 451 km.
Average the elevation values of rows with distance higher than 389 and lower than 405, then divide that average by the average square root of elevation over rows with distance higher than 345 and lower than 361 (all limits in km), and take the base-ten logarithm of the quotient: 0.91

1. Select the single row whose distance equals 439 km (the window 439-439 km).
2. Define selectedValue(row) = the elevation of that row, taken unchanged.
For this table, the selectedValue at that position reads 56.5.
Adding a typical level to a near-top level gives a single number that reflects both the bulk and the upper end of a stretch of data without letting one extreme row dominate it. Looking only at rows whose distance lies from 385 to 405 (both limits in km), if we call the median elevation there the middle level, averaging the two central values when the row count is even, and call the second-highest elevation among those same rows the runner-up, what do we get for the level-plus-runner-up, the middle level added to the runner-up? 138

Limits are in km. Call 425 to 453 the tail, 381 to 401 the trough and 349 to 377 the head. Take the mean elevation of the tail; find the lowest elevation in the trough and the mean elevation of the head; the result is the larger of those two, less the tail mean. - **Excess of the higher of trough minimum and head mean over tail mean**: 14.0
